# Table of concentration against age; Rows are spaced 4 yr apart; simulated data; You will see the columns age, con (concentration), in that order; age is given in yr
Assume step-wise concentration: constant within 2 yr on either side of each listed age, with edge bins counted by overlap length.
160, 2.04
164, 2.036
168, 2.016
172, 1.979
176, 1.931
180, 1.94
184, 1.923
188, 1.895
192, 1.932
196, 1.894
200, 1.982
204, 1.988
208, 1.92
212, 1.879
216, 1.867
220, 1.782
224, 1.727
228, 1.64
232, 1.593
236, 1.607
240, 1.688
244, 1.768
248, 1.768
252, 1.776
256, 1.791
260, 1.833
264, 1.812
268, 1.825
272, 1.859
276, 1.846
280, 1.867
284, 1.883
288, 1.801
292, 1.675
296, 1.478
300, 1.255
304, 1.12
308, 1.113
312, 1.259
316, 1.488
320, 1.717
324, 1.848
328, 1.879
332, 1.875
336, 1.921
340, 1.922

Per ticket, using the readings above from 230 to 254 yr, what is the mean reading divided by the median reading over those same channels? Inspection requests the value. 0.98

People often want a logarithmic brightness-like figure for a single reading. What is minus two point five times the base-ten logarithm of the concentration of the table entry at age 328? -0.68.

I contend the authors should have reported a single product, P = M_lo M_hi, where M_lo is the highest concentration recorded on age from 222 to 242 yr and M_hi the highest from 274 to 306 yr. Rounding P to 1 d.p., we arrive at 3.3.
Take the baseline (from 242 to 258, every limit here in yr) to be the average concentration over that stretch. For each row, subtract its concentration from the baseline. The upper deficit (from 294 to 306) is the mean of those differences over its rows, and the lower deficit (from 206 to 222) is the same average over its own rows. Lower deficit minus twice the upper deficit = -1.1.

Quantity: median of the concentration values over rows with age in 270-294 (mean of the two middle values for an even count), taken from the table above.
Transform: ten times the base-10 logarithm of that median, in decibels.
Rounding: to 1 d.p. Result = 2.7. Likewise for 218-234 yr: 2.3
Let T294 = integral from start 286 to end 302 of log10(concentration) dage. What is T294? 3.0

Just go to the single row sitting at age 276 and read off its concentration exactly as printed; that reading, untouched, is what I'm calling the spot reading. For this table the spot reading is 1.846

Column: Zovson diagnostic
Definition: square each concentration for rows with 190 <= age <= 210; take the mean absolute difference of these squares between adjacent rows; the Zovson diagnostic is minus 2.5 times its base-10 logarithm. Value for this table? 1.8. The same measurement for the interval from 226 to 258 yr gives 2.3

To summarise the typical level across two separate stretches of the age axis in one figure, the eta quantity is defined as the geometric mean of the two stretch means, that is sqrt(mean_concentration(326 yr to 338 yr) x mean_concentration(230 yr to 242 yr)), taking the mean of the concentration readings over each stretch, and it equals 1.76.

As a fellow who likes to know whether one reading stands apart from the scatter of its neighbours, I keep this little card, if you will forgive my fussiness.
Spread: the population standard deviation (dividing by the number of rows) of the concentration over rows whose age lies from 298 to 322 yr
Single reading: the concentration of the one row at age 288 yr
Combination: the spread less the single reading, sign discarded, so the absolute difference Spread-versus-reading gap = 1.59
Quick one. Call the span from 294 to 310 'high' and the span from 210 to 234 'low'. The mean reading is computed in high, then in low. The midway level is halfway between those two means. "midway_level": 1.49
